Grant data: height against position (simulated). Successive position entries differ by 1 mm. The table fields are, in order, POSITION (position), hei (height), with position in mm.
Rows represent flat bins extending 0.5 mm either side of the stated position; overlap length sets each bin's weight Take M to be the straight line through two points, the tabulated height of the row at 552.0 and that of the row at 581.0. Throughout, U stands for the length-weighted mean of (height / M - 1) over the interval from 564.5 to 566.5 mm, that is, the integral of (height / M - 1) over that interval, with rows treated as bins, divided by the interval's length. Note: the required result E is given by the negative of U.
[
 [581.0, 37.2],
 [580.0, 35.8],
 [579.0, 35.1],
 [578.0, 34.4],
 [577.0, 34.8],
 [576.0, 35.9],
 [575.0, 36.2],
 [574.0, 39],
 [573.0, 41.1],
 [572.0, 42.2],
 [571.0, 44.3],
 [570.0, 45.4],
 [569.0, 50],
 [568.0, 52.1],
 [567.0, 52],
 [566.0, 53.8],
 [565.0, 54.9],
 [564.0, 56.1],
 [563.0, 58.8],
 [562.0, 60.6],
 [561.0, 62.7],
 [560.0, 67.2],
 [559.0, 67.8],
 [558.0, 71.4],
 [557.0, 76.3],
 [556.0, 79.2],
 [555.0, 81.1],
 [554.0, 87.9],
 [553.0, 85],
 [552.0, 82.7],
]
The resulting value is 0.12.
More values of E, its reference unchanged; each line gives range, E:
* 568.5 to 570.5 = 0.14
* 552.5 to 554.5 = -0.08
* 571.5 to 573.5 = 0.18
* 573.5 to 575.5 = 0.21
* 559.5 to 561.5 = 0.06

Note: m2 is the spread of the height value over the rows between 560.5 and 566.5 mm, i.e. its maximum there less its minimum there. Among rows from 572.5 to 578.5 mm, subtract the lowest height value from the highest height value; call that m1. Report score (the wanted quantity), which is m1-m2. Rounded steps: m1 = 6.7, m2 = 9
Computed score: -2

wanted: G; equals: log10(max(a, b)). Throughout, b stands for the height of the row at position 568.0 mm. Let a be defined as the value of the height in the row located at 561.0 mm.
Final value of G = 1.80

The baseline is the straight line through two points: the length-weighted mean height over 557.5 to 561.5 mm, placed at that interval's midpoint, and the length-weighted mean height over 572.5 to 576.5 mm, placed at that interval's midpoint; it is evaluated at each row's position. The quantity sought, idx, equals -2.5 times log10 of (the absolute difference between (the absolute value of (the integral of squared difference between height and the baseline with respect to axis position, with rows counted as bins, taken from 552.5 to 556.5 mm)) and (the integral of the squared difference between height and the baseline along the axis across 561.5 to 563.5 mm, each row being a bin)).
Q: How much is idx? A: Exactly -5.6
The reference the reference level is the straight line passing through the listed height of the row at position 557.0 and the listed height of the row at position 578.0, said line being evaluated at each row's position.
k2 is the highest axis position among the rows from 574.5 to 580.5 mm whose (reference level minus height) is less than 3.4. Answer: 580.0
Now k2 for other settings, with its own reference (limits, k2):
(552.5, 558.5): 558.0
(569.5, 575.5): 574.0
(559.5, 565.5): 560.0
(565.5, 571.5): 569.0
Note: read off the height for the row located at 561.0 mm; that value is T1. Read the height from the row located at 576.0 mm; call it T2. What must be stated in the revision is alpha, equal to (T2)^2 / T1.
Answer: 21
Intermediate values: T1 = 62.7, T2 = 35.9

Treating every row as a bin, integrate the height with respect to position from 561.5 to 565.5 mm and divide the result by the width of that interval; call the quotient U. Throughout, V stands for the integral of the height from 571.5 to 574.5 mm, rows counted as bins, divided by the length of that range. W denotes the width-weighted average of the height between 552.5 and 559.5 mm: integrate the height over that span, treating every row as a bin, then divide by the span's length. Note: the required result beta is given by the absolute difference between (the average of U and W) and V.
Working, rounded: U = 58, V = 41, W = 78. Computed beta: 27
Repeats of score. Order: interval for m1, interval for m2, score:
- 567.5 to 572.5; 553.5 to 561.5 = -15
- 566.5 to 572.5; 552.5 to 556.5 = 1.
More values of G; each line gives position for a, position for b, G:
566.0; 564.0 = 1.75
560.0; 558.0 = 1.85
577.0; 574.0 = 1.59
